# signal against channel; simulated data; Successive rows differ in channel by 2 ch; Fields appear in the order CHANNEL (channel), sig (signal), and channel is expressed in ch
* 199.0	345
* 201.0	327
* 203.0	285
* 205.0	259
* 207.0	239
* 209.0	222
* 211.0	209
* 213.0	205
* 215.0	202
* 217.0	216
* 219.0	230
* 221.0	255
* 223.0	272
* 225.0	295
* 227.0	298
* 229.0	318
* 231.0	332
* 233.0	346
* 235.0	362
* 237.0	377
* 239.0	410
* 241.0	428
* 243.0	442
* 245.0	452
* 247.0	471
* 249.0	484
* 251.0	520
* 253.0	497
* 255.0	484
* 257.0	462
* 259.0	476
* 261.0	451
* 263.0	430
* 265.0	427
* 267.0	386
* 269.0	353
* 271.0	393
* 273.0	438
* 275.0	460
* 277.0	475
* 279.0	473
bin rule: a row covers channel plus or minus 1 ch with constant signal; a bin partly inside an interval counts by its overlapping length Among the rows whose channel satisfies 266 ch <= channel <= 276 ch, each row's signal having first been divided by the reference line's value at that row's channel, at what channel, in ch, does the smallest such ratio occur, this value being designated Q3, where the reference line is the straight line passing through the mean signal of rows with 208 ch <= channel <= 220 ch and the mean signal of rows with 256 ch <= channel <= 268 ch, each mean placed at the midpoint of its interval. 269.0 ch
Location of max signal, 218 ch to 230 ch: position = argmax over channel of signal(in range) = 229.0 ch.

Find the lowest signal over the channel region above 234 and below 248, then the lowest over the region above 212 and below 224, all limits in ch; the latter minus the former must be -160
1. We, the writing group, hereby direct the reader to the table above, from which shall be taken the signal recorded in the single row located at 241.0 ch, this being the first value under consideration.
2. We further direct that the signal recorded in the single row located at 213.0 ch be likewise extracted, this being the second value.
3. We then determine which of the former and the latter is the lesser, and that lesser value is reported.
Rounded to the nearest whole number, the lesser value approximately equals 205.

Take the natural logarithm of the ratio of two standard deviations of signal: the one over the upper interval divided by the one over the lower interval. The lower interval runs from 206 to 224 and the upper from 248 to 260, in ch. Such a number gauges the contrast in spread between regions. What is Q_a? -0.2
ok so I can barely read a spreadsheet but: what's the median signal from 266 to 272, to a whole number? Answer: 386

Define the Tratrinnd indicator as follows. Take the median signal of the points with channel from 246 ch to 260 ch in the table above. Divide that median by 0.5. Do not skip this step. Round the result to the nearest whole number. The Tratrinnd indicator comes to 968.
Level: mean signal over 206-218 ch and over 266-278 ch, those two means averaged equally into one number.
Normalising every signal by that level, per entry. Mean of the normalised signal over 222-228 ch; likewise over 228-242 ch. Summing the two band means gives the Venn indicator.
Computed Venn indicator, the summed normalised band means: 2.1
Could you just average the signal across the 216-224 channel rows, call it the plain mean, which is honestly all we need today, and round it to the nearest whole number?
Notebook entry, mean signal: 243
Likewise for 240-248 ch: 448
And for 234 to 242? 394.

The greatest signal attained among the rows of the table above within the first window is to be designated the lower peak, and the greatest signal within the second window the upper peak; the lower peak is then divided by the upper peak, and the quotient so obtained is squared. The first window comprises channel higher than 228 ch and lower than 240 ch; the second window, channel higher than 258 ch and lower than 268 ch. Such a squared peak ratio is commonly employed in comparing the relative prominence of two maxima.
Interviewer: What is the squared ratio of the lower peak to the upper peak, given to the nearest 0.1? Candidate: 0.7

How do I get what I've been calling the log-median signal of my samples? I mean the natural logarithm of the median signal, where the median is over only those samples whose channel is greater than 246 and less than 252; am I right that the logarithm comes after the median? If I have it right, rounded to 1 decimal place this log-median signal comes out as 6.2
